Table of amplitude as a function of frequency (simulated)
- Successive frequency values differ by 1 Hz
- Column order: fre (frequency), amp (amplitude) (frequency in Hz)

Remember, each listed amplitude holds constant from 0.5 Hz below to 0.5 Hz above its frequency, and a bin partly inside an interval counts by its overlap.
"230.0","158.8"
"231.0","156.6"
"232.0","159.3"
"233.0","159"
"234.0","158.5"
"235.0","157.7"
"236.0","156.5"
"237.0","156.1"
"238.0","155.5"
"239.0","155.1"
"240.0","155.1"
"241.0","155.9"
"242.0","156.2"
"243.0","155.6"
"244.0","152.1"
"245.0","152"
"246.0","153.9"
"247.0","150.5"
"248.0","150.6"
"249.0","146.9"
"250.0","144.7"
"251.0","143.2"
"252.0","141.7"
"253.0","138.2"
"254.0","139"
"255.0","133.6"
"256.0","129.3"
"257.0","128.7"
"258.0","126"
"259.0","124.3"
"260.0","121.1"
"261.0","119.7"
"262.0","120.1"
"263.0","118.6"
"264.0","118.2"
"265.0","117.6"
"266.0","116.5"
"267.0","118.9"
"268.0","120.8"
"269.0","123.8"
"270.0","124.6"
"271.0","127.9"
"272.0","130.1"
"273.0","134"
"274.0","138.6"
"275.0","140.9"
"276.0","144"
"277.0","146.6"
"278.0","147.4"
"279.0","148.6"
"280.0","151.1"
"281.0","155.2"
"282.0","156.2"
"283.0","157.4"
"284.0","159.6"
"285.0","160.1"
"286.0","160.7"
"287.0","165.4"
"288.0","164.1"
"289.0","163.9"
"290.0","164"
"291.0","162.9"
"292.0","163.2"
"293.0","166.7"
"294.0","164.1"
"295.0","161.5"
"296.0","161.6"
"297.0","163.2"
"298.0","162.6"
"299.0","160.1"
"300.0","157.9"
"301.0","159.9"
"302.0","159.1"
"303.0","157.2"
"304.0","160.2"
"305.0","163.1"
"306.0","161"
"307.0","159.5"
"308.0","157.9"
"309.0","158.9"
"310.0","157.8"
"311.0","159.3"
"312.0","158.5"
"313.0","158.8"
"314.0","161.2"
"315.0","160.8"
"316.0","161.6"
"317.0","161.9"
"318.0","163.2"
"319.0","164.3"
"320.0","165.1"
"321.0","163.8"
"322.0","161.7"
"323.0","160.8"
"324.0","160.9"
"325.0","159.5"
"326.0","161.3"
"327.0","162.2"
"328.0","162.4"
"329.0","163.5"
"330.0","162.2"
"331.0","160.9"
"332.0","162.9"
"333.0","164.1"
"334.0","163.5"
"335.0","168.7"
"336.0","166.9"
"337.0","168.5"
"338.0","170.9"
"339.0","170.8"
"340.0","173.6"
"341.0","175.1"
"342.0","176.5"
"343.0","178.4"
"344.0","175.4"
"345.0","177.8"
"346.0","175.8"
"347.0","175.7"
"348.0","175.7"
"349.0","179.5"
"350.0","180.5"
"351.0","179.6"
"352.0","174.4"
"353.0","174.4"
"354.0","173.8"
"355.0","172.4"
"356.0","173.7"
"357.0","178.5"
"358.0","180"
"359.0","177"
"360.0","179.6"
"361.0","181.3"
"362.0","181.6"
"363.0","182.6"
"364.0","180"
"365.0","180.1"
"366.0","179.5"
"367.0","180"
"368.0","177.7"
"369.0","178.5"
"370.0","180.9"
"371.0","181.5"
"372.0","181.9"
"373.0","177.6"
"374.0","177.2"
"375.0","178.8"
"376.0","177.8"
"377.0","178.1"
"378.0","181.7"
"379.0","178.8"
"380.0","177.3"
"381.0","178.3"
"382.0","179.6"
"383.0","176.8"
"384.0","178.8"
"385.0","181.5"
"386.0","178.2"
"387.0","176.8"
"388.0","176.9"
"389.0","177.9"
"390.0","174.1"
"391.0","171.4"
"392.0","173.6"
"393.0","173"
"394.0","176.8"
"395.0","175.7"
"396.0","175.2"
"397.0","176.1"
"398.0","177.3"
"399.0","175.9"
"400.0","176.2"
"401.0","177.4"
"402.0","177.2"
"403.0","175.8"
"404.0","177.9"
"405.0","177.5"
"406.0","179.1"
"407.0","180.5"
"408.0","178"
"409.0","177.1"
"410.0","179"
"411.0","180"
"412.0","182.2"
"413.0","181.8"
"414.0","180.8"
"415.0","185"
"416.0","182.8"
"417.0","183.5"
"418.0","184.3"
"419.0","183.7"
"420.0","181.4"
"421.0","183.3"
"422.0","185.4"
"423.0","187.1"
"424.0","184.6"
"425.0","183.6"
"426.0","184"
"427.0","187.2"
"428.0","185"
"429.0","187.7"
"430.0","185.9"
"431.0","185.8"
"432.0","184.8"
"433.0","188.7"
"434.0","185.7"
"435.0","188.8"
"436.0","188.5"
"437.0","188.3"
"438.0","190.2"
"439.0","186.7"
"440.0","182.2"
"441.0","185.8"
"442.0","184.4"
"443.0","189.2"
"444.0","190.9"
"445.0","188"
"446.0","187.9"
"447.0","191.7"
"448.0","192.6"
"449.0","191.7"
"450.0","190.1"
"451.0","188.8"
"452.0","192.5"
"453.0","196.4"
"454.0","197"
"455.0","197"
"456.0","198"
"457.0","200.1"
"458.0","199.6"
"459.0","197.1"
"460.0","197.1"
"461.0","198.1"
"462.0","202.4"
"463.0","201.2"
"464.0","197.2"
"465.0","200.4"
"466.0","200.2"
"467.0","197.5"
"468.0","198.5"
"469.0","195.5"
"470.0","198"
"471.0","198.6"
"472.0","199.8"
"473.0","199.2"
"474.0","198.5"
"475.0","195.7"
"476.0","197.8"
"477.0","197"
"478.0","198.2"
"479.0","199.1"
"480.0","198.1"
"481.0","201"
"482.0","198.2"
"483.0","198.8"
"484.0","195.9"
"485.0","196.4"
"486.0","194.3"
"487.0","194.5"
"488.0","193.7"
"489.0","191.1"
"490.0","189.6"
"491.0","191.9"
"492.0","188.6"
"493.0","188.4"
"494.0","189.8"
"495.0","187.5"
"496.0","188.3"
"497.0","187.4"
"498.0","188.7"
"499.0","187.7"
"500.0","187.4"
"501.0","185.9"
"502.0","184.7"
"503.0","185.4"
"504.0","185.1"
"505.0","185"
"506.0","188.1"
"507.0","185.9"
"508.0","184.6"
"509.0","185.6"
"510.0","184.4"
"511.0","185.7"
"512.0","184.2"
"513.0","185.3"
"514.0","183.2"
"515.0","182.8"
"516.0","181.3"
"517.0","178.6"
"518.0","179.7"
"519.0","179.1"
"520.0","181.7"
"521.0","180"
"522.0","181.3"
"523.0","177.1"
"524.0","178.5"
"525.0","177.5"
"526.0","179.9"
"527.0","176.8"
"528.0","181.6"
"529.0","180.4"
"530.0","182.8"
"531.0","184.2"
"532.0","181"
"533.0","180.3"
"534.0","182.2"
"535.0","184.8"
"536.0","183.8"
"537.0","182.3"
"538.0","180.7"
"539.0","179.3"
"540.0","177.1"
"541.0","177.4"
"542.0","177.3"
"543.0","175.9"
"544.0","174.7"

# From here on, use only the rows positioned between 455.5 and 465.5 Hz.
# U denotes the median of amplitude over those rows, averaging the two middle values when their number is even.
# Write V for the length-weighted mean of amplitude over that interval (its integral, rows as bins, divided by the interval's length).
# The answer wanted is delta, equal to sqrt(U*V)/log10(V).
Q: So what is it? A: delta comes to 87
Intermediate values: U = 199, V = 199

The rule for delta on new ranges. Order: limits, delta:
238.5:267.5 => 65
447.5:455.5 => 84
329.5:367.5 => 78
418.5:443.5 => 82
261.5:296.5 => 68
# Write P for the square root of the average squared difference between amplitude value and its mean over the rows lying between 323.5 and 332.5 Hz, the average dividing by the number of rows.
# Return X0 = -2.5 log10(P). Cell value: -0.2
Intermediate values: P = 1.2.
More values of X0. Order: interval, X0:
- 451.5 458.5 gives -0.9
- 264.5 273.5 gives -1.9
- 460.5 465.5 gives -0.7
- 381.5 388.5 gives -0.5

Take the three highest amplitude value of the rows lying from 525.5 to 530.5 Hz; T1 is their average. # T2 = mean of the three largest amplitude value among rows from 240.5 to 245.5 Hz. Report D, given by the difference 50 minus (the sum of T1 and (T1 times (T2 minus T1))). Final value 4536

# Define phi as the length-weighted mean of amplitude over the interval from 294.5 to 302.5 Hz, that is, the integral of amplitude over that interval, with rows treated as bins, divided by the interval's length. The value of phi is 161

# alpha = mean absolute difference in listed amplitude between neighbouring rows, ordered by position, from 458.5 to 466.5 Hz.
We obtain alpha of 1.99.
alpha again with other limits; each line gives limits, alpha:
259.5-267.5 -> 1.11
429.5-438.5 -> 1.69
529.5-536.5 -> 1.80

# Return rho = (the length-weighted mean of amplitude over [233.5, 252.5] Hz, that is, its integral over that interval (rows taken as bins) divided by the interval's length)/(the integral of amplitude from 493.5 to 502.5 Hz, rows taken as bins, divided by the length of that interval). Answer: 0.81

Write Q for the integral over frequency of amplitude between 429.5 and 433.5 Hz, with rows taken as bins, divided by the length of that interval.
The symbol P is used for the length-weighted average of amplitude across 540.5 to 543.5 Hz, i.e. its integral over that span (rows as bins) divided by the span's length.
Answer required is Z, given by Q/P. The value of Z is 1.05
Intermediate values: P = 177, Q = 186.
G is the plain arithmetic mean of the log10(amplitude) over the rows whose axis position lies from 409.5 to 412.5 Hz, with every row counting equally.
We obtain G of 2.26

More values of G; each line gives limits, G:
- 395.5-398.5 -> 2.25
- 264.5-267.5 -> 2.07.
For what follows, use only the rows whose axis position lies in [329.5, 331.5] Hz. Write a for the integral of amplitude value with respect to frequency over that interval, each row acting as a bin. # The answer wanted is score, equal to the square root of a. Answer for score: 18.0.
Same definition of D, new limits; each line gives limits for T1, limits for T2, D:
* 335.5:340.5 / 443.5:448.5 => -3551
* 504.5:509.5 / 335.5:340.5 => 2618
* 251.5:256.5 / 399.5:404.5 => -5377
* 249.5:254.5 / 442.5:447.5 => -6881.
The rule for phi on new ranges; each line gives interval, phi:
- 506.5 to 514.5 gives 185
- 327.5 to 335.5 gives 164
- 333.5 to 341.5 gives 170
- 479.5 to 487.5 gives 197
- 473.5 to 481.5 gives 198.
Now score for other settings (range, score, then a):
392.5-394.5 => 18.7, 350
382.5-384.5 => 18.9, 356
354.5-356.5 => 18.6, 346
